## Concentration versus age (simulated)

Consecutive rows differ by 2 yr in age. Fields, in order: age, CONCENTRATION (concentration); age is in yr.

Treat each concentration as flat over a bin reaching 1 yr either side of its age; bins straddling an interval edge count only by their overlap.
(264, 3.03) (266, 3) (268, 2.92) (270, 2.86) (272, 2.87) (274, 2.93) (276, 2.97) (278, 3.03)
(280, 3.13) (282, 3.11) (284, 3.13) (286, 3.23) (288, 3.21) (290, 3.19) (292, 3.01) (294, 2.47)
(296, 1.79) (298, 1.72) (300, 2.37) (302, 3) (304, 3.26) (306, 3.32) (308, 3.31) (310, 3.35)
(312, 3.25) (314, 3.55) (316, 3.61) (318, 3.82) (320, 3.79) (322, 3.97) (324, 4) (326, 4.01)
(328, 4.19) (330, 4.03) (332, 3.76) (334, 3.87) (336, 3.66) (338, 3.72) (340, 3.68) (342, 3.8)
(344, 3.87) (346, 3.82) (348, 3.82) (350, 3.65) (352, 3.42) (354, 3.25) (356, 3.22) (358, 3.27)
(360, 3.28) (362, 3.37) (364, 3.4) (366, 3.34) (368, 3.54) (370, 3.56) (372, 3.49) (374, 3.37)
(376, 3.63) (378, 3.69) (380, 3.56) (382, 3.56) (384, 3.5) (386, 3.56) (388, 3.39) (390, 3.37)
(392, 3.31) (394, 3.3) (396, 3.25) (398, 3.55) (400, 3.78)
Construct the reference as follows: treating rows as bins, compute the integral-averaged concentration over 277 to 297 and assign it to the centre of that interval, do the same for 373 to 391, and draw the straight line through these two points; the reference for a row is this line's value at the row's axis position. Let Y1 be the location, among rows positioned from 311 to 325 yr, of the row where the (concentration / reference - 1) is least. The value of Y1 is 312 yr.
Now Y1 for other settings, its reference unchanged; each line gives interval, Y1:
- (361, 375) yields 374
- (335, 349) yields 340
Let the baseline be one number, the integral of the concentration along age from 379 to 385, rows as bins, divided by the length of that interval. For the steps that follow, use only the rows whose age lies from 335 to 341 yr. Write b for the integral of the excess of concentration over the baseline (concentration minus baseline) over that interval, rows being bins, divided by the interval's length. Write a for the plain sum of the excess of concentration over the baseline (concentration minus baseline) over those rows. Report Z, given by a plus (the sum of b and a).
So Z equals 1.0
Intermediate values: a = 0.4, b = 0.1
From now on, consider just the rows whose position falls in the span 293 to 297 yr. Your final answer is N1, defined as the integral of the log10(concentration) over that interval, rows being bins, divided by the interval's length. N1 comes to 0.323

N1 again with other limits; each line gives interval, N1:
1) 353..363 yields 0.516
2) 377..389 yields 0.549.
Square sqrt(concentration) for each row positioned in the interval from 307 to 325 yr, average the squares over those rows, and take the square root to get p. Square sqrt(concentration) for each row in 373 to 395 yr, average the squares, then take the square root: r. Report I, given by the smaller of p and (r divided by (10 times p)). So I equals 0.098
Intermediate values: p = 1.90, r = 1.86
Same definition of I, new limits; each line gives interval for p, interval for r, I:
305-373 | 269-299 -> 0.089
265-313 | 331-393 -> 0.110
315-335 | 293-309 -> 0.082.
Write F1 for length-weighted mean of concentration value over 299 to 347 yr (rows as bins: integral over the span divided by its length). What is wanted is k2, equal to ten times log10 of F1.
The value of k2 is 5.59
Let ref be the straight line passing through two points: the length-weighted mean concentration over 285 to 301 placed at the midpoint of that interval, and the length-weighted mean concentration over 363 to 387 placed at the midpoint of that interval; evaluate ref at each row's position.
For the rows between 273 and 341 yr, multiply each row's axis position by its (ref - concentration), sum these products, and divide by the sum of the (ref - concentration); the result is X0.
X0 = 313.1 yr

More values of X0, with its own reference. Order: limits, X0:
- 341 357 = 345.5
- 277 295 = 284.4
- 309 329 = 320.5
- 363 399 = 394.1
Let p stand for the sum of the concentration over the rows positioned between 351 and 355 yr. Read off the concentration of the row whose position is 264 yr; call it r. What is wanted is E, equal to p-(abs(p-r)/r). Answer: 5.5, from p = 6.67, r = 3.03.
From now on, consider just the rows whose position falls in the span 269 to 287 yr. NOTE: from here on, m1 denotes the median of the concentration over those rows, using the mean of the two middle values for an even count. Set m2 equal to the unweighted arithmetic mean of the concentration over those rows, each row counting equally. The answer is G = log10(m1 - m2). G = -3.0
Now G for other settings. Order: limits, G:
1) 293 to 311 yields -0.6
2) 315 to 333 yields -1.2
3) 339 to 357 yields -1.2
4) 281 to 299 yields -0.5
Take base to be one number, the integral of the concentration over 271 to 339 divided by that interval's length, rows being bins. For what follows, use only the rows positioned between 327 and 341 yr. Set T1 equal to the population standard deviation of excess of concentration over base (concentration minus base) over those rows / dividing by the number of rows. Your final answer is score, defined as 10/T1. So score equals 54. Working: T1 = 0.18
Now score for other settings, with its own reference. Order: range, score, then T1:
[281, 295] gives 41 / 0.25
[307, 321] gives 47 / 0.21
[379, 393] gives 102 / 0.10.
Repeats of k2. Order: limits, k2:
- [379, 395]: 5.37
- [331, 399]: 5.47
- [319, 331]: 6.02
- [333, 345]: 5.76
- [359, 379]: 5.40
